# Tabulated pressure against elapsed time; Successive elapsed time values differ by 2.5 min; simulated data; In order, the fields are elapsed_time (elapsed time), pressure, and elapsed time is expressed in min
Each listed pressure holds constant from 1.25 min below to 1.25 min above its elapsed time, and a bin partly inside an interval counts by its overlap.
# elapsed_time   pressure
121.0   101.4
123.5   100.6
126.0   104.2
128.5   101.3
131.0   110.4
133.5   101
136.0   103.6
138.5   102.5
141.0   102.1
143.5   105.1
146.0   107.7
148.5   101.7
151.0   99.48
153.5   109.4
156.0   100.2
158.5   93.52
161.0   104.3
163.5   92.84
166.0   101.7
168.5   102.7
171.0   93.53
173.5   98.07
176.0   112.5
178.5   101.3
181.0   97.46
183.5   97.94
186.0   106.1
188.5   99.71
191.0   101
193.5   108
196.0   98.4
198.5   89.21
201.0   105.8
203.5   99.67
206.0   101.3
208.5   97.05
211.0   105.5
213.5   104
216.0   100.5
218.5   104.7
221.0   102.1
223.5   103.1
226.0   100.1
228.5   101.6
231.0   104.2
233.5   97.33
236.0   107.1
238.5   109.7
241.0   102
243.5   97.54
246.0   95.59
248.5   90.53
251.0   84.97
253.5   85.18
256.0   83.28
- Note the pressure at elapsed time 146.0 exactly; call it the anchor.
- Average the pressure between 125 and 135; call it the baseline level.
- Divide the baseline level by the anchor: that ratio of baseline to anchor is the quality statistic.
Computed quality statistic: 0.97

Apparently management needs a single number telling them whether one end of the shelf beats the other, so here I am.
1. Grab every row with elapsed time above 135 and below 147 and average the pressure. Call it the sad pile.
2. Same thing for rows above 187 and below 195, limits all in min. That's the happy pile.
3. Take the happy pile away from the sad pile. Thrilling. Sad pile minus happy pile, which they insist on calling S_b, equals 1.3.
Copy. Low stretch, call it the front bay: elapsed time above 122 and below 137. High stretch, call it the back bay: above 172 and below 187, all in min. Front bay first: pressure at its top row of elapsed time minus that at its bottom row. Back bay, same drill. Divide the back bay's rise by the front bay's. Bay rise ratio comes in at 2.7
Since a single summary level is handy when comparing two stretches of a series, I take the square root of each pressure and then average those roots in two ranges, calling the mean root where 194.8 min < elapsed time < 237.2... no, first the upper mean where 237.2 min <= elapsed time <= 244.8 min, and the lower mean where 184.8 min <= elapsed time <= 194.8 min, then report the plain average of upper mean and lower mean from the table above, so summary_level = 10.2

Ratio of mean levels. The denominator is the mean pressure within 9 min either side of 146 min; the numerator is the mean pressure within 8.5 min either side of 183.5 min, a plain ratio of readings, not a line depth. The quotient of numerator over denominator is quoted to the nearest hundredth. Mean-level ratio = 0.98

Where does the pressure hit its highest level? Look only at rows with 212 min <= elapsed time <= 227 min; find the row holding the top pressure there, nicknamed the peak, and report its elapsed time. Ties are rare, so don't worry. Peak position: 218.5 min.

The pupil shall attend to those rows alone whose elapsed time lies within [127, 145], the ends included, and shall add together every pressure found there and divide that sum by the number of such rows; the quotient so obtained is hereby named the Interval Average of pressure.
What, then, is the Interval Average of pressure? 104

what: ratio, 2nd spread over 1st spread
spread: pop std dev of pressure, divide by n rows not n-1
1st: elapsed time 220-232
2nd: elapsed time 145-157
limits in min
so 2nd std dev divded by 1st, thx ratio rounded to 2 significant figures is 2.9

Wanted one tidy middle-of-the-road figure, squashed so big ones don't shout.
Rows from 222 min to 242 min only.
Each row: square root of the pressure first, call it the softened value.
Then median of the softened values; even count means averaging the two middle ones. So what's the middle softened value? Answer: 10.1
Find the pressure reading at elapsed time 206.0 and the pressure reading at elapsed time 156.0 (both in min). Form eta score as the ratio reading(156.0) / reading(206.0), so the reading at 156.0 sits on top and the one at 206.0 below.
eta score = 0.99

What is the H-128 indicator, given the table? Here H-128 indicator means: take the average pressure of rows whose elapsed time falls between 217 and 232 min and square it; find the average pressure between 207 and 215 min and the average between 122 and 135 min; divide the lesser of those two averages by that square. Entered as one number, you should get 0.0097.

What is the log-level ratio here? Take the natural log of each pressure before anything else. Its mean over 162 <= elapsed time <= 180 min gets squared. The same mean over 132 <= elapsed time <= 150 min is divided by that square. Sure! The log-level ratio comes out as 0.2185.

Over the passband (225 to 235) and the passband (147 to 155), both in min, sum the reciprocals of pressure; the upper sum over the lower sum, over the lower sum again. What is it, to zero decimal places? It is 47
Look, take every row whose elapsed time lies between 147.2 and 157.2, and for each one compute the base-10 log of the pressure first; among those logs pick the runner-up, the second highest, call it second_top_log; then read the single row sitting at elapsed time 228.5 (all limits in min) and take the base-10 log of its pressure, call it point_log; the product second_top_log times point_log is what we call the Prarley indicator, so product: 4.03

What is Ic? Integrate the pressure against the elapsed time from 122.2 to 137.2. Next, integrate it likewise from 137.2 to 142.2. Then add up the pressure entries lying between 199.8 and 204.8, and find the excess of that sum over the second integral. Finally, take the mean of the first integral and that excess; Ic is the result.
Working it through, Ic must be 623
